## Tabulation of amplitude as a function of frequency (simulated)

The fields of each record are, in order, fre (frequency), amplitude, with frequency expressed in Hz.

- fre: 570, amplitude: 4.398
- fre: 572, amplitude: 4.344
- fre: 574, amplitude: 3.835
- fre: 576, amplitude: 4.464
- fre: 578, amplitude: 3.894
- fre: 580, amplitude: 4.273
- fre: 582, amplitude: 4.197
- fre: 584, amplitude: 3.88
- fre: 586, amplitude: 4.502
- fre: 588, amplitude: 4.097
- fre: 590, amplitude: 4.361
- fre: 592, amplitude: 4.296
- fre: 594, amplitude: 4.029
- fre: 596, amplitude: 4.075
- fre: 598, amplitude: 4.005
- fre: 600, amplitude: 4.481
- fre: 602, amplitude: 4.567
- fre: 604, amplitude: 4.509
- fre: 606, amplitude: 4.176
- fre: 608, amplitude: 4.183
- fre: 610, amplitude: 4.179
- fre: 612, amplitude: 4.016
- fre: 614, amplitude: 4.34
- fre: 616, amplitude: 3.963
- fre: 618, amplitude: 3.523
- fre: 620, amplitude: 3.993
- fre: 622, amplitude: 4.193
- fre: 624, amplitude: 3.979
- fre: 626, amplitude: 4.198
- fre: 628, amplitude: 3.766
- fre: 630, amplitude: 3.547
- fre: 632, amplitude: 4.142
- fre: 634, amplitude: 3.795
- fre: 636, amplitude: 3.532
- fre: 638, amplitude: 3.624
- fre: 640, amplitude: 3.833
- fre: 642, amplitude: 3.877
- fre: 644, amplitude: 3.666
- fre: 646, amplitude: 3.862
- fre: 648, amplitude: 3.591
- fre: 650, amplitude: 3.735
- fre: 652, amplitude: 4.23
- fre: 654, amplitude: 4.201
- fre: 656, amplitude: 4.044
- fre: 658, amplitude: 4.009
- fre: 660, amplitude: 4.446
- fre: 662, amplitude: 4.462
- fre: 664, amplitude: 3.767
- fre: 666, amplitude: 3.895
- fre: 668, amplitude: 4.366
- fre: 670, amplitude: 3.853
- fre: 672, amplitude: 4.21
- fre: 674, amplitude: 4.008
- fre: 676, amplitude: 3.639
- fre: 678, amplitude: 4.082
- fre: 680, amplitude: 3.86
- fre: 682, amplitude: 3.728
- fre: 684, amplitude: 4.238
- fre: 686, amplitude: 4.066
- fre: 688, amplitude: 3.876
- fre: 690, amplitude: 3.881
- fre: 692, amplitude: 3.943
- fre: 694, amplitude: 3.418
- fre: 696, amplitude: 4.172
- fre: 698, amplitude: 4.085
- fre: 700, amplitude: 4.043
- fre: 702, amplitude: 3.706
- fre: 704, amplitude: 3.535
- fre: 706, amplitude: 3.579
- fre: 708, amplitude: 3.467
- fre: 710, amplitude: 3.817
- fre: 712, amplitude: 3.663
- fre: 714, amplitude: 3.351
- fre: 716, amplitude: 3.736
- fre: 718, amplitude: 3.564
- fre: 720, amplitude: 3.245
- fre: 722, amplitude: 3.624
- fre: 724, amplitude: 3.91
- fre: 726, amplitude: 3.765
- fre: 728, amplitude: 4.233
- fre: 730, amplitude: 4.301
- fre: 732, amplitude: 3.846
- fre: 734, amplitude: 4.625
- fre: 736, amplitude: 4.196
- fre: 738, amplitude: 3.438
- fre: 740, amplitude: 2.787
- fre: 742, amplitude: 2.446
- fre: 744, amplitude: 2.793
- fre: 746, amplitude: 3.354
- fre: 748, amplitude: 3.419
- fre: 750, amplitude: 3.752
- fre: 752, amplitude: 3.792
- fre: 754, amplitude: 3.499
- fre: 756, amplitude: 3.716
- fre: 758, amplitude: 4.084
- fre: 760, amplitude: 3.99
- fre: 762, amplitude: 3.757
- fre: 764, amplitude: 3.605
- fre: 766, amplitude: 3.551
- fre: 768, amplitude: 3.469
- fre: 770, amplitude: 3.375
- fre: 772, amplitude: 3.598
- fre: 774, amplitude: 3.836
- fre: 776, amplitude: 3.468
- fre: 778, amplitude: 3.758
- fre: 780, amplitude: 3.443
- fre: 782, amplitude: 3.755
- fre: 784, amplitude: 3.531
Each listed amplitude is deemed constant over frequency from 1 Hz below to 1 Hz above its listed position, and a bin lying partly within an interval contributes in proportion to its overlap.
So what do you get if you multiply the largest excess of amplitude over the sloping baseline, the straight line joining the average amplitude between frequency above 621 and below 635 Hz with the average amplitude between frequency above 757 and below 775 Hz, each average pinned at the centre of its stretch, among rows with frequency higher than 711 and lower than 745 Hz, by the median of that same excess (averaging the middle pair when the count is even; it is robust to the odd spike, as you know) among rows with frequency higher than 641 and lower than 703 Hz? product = 0.10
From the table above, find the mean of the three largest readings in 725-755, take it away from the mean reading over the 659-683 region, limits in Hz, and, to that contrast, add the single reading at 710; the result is 3.46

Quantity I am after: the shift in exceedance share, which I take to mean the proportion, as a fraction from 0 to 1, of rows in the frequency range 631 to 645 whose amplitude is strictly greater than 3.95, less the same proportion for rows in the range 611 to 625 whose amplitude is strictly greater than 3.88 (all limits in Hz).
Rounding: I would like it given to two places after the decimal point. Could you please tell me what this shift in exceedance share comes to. -0.71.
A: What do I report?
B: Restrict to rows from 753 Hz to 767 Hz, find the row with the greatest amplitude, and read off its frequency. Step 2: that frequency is 758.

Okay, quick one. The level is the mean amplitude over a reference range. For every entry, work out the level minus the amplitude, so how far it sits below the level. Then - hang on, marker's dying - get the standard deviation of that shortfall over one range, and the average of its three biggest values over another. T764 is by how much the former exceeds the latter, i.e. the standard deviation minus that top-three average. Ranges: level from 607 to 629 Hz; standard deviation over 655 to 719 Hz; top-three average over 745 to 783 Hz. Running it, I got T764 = -0.36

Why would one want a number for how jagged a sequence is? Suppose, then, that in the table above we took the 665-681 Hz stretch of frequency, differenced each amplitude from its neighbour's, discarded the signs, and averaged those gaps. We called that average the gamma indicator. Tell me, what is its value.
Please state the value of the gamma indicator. 0.37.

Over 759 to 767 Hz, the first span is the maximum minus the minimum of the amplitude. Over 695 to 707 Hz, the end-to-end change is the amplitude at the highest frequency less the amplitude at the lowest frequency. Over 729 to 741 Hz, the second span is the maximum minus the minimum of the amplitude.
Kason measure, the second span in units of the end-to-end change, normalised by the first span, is -7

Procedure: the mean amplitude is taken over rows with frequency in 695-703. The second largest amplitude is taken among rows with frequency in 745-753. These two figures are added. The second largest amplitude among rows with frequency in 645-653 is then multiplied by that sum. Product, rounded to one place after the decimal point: 29.9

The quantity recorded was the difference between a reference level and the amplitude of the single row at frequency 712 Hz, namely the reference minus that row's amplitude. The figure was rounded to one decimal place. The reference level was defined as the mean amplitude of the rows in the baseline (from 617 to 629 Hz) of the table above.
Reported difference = 0.3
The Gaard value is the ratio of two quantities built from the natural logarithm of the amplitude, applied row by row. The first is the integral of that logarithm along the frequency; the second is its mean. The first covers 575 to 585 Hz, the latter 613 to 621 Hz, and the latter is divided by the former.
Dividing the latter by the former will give 0.10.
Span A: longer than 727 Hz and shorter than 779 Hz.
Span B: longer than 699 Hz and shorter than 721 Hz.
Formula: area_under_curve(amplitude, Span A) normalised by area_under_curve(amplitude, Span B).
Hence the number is 2.4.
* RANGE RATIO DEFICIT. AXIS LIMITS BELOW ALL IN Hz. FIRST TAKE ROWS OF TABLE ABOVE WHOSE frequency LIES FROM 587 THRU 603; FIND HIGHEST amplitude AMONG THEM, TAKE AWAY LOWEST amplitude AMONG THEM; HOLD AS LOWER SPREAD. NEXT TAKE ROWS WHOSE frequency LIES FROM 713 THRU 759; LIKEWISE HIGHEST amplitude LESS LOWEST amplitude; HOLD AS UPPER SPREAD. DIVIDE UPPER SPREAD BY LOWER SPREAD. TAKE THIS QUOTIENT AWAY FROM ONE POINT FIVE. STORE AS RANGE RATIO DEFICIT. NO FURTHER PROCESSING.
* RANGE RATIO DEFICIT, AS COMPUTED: -2.4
